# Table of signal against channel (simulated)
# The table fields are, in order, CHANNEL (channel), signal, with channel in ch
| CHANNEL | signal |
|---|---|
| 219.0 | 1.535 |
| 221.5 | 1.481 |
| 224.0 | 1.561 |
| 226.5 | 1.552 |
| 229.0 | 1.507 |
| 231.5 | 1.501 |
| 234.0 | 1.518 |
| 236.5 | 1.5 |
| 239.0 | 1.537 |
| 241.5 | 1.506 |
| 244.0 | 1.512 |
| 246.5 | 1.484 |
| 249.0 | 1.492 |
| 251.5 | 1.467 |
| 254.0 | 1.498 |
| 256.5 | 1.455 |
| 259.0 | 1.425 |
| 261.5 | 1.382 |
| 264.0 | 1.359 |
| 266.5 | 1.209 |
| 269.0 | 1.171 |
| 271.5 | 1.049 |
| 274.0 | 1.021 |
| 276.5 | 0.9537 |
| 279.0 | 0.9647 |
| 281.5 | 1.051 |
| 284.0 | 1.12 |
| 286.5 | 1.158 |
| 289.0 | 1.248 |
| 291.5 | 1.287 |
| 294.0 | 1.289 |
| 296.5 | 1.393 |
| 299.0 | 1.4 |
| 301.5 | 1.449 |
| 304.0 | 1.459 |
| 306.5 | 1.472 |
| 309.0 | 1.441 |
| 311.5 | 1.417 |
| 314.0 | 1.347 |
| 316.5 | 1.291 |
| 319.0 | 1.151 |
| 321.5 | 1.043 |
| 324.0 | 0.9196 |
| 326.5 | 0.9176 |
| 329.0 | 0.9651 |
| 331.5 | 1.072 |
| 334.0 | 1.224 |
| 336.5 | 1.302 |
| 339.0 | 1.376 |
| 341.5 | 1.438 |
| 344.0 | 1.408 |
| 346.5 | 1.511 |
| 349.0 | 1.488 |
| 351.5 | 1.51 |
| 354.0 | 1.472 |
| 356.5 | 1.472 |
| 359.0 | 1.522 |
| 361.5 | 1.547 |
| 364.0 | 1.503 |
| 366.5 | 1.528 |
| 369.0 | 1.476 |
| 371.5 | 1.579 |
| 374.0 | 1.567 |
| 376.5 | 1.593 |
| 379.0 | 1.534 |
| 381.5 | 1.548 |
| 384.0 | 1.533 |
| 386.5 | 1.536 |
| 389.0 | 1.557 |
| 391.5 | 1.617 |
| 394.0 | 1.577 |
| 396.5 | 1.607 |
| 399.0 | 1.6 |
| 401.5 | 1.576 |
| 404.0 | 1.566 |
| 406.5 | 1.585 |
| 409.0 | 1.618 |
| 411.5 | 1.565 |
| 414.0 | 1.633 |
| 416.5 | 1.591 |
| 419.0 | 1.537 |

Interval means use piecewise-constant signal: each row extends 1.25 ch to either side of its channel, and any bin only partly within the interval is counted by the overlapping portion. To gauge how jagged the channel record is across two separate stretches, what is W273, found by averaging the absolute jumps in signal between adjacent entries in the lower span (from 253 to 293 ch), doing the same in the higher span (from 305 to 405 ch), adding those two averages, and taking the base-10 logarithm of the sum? -0.97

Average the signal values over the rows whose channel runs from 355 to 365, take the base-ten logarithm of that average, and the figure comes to 0.18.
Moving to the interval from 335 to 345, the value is 0.14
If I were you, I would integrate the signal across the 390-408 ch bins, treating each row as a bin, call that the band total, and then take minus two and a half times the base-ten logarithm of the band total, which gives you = -3.6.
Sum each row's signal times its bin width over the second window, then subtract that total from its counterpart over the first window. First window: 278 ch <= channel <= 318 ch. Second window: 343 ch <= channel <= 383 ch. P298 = -8.7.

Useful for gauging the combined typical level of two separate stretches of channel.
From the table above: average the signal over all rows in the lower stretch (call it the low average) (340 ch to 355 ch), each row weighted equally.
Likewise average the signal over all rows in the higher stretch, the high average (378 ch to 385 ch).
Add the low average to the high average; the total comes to 3.01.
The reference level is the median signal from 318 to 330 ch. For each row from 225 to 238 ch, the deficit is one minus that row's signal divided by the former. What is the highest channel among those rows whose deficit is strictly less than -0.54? 236.5 ch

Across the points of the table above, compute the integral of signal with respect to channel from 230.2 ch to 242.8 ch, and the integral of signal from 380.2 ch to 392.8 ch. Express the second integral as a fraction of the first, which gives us 1.03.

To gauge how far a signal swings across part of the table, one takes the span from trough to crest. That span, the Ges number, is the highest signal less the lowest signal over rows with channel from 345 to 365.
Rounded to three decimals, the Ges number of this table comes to 0.075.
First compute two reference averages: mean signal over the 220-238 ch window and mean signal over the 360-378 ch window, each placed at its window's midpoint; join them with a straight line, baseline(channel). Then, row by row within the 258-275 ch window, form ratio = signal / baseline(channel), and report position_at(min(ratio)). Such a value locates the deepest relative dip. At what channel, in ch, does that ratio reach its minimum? 274.0 ch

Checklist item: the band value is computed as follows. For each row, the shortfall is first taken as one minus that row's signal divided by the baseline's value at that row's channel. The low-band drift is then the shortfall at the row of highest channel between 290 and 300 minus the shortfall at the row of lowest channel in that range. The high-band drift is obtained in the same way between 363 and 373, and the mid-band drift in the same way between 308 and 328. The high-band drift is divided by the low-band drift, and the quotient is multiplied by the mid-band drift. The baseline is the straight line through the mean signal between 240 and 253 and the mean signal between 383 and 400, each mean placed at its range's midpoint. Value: 0.22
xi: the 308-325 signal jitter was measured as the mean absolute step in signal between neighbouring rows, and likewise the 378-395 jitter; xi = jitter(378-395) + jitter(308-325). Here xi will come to 0.112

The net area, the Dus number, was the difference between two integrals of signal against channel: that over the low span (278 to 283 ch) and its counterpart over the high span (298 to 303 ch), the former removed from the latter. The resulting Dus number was 2.1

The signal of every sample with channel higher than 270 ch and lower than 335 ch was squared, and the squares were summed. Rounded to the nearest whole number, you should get 38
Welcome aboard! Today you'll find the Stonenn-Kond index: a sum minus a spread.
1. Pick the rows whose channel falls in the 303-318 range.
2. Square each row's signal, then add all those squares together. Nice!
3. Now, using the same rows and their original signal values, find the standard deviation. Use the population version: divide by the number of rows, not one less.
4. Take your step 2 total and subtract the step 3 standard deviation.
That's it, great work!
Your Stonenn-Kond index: 12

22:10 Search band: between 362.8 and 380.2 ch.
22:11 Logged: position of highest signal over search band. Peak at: 376.5 ch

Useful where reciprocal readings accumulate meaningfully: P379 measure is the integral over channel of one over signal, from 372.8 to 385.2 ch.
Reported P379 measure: 8.0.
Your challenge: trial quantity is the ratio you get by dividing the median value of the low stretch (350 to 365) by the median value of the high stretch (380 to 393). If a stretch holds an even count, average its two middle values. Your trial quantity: 0.97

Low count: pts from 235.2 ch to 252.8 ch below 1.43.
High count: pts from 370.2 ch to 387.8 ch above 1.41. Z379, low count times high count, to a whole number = 0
